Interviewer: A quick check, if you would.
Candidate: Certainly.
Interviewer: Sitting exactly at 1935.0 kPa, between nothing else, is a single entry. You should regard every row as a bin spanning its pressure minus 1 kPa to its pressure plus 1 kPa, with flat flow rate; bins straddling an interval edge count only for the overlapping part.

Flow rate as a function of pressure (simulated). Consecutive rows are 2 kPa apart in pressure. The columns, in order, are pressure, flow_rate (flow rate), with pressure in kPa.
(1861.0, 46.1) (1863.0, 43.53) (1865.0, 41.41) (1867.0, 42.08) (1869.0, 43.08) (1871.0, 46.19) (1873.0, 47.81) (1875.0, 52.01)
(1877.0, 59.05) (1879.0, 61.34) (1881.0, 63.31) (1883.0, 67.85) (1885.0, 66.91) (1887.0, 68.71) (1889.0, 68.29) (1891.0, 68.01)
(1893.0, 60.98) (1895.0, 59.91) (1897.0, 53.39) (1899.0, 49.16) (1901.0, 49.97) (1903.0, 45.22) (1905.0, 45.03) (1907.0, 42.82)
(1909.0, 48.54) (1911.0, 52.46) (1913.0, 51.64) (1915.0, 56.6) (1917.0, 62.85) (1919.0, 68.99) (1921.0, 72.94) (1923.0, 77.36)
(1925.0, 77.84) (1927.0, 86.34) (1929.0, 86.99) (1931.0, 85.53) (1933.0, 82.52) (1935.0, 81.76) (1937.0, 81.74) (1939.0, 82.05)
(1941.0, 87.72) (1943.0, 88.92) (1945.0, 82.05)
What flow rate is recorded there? 81.76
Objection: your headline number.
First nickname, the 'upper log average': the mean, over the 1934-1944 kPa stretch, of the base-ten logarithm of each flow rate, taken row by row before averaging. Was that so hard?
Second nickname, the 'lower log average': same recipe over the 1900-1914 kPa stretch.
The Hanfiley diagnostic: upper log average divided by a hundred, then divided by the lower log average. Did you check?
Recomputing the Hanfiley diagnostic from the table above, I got 0.0115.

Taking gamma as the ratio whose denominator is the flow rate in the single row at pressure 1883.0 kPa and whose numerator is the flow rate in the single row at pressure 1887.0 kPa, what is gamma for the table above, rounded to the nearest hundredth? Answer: 1.01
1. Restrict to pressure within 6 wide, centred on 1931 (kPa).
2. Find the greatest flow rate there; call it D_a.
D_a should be 86.99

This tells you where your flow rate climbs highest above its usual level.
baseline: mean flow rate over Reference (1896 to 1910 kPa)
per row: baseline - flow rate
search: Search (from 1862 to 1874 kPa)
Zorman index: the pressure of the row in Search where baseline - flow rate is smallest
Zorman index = 1873.0 kPa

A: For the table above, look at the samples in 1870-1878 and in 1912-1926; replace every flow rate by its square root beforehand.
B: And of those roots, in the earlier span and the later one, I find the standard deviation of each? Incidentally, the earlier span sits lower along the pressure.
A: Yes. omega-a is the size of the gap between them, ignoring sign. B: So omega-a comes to 0.24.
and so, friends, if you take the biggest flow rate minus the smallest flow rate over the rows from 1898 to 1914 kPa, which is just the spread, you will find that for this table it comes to 10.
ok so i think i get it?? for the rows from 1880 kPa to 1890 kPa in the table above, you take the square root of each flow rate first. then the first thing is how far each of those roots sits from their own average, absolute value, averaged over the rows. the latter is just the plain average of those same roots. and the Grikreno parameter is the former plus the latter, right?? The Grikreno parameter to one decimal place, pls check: 8.3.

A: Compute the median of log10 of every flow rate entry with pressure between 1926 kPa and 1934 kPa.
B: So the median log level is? 1.93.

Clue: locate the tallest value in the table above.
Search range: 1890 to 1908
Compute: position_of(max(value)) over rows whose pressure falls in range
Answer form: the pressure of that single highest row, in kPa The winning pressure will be 1891.0 kPa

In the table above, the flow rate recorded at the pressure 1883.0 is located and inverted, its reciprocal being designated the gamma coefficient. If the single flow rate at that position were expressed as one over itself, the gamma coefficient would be 0.0147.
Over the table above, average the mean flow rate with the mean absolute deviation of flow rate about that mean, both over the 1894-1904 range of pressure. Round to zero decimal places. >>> 28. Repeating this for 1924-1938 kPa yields 43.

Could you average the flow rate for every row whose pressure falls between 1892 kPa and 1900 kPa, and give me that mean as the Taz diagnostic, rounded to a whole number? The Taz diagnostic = 56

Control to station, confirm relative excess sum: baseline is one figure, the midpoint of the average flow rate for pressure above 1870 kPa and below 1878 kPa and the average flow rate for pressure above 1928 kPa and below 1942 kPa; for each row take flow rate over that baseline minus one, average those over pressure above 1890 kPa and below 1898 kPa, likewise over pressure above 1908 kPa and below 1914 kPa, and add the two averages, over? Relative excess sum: -0.35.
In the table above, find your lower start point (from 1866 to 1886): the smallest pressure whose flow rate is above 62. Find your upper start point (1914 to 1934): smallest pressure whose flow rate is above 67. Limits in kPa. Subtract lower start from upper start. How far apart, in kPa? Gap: 38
